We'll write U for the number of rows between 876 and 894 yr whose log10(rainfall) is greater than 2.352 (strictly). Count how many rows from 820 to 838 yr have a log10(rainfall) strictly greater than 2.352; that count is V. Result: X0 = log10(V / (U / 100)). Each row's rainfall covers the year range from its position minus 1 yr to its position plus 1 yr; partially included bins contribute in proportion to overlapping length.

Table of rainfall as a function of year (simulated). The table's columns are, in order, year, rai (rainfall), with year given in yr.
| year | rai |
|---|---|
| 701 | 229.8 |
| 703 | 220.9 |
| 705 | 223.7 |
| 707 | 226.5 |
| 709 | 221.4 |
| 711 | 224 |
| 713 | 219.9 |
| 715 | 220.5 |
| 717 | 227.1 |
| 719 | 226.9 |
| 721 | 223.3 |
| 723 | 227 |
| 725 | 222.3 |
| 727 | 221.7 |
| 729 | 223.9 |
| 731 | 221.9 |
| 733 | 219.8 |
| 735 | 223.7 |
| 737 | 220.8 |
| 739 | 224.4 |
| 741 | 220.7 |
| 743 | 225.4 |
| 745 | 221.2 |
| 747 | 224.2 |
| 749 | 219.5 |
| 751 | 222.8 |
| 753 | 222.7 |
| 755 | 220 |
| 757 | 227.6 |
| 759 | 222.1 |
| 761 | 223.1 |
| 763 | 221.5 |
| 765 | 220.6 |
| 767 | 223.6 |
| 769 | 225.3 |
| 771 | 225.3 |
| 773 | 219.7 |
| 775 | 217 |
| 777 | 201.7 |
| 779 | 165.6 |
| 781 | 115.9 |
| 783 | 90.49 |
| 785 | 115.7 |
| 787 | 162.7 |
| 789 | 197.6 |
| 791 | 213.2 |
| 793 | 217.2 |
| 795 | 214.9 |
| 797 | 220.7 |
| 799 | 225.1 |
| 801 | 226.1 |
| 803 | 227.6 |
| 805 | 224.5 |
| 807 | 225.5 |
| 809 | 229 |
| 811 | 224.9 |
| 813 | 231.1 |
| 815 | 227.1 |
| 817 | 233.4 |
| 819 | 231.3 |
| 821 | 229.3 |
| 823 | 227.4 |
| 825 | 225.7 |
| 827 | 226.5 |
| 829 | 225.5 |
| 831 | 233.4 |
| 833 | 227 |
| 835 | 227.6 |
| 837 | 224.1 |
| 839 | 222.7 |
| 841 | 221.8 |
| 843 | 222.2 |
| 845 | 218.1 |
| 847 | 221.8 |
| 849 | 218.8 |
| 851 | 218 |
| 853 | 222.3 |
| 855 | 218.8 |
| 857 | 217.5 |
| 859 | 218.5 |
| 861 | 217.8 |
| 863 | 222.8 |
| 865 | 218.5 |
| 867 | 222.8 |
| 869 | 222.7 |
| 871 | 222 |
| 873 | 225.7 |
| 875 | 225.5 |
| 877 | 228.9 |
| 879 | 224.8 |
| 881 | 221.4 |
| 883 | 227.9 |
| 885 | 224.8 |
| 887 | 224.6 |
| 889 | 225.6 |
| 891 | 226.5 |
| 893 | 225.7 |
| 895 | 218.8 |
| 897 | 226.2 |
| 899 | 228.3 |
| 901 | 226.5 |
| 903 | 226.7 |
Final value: 2.20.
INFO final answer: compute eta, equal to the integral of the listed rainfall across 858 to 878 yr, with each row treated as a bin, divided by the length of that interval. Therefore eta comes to 223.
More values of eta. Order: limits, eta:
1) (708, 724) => 224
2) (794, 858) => 225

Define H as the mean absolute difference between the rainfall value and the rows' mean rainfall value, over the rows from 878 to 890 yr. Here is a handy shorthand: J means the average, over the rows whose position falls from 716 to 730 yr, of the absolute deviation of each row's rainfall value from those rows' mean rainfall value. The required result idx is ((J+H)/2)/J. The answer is 0.81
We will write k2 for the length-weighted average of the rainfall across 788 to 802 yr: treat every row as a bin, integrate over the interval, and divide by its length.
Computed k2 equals 216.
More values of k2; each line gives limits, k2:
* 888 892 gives 226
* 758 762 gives 223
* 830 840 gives 227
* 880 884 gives 225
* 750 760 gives 223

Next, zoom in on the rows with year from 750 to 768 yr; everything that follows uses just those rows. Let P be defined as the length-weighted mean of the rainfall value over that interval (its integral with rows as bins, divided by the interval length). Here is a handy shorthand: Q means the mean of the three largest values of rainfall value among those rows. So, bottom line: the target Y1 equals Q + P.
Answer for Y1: 447.4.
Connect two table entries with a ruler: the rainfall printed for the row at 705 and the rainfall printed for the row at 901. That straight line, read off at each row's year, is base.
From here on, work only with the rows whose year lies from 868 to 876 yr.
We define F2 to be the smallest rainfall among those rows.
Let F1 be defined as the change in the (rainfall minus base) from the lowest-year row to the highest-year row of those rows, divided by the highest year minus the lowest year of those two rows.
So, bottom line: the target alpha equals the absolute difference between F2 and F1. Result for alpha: 222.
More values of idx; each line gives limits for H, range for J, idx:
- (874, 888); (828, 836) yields 0.84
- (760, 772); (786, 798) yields 0.55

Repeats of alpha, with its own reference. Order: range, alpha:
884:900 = 219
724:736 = 220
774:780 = 178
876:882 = 223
